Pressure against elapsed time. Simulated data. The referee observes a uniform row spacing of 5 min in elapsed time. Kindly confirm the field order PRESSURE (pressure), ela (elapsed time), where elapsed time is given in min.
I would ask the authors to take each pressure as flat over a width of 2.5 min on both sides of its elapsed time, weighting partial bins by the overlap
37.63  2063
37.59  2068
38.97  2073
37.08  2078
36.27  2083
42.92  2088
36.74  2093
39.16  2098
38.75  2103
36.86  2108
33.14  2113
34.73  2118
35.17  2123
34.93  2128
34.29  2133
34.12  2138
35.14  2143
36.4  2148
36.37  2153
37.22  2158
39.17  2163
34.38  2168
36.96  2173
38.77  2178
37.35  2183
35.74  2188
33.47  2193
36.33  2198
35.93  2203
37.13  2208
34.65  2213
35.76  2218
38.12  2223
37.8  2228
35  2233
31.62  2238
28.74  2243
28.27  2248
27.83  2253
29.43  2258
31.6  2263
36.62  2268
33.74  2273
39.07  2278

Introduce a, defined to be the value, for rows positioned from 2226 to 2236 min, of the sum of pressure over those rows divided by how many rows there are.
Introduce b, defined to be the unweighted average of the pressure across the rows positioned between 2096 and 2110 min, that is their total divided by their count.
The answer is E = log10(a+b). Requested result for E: 1.873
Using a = 36.4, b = 38.3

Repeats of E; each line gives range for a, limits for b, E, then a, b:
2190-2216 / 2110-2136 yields 1.845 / 35.5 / 34.5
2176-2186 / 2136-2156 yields 1.867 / 38.1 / 35.5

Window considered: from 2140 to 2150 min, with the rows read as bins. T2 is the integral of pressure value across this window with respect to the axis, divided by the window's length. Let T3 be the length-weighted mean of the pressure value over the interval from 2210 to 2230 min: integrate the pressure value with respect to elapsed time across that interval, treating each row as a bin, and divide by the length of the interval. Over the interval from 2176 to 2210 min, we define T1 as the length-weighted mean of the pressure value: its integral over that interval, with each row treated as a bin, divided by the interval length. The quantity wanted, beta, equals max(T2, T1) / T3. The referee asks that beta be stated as 0.99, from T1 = 36.3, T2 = 35.7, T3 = 36.6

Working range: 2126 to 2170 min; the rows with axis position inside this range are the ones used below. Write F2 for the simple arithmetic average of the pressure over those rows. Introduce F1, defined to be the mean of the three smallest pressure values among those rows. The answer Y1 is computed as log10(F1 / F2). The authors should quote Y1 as -0.0188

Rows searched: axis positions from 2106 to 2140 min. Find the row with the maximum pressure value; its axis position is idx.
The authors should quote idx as 2108 min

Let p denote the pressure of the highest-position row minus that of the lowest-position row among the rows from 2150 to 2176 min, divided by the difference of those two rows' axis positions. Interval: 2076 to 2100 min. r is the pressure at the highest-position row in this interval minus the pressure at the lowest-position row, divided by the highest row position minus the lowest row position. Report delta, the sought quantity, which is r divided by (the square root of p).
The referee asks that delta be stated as 0.61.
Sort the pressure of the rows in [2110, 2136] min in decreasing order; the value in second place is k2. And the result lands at 34.93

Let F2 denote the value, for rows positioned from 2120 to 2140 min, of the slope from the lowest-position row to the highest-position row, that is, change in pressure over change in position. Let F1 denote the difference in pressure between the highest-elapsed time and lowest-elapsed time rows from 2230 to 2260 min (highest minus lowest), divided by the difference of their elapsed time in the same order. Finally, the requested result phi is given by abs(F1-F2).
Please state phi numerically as 0.15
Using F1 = -0.22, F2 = -0.07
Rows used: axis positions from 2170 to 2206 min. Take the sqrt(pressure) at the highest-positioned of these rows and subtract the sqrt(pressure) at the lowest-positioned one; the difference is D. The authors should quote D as -0.1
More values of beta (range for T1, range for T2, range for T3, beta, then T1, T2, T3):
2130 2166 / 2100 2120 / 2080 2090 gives 0.92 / 36.1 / 36.0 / 39.3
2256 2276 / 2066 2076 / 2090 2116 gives 1.03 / 33.1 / 38.3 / 37.0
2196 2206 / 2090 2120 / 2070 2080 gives 0.96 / 36.2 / 36.7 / 38.1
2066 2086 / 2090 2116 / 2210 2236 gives 1.04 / 37.6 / 37.0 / 36.2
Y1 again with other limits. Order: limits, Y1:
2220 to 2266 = -0.0543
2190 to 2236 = -0.0203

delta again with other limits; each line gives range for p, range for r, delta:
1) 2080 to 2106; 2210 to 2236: 0.05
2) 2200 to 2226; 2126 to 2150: 0.22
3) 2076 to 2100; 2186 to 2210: 0.22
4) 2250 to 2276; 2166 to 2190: 0.13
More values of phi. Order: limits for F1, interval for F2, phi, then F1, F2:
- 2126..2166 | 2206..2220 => 0.26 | 0.12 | -0.14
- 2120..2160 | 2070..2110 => 0.12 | 0.06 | -0.06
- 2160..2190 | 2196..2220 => 0.11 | -0.14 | -0.03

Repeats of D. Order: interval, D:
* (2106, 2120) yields -0.2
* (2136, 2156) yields 0.2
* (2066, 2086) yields -0.1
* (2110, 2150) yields 0.3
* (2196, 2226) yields 0.1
